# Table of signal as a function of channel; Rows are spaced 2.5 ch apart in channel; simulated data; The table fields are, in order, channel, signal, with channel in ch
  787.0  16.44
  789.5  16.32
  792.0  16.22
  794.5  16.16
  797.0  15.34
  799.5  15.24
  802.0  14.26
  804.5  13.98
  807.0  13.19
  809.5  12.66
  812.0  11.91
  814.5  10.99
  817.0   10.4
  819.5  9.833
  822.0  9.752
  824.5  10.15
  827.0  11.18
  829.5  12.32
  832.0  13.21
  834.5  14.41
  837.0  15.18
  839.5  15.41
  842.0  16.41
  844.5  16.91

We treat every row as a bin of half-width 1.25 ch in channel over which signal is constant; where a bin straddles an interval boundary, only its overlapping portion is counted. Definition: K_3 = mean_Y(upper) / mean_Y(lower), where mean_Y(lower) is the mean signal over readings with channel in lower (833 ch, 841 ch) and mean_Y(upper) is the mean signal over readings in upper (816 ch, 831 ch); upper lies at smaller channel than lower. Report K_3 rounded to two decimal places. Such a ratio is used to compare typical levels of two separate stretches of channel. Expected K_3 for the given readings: 0.71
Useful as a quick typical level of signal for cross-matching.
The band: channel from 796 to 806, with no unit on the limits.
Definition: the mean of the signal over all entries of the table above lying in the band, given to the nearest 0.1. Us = 14.7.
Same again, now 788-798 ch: 16.0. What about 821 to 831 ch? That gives 10.9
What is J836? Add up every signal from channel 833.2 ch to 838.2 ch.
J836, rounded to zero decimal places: 30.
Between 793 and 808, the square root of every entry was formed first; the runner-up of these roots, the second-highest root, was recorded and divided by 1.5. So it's 2.61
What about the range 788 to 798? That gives 2.68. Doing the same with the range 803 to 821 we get 2.42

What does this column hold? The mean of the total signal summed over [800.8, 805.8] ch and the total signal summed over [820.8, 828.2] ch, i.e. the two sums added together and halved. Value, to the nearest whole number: 30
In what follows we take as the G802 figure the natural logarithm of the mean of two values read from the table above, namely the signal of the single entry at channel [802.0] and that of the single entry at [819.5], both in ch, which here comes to 2.49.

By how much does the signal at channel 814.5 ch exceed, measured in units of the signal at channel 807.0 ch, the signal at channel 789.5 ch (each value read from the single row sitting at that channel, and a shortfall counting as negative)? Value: -0.40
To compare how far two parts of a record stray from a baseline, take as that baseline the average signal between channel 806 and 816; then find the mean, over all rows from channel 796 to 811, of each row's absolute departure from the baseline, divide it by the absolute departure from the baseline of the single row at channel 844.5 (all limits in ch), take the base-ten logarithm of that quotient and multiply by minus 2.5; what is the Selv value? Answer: 1.0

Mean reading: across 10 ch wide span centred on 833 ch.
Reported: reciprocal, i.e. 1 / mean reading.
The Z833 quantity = 0.073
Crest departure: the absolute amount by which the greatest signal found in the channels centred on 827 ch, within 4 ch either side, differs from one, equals 11.3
